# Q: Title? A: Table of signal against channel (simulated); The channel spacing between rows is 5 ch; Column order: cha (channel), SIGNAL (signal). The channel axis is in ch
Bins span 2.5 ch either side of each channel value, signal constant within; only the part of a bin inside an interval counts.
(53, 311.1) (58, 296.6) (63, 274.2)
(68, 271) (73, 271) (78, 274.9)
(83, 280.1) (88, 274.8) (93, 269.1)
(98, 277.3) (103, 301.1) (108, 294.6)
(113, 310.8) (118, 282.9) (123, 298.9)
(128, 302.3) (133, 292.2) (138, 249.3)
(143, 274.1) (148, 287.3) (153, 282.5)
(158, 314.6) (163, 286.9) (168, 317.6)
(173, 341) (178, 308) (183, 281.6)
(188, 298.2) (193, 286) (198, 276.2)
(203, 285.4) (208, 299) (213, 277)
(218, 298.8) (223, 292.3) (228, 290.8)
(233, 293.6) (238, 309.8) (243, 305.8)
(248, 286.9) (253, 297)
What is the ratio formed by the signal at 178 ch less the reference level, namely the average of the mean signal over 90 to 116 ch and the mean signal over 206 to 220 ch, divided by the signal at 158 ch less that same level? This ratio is 0.7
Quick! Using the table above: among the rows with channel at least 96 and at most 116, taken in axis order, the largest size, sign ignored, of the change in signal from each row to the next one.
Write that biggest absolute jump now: 24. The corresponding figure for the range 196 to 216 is 22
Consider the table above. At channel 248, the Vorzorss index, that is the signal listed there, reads 286.9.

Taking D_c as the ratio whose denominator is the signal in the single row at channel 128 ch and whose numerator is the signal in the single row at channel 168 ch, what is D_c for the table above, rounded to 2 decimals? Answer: 1.05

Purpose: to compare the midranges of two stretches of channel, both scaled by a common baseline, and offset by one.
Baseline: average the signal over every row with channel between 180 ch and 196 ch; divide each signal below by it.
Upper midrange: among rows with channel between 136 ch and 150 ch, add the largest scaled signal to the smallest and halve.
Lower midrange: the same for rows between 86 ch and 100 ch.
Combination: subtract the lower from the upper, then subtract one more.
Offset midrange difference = -1.02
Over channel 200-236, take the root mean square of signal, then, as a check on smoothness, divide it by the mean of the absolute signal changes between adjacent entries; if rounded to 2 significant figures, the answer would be 26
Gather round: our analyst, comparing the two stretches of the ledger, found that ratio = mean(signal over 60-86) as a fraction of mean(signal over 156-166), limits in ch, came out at 0.91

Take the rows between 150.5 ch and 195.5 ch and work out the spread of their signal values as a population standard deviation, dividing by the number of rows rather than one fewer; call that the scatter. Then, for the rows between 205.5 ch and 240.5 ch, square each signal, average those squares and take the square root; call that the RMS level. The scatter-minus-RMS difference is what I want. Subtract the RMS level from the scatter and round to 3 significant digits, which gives -276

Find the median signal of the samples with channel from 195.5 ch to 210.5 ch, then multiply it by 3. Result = 856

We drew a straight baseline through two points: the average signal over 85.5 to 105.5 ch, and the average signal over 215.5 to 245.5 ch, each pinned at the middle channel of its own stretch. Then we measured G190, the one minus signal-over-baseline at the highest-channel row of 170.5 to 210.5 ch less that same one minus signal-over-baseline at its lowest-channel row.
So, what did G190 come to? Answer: 0.16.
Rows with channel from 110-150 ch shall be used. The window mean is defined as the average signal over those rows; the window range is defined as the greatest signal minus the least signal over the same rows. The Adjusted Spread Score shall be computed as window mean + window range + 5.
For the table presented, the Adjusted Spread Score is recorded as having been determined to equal 354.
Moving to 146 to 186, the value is 367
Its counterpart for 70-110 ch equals 317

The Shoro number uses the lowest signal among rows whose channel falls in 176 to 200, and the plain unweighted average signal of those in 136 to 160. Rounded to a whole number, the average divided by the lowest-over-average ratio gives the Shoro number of 287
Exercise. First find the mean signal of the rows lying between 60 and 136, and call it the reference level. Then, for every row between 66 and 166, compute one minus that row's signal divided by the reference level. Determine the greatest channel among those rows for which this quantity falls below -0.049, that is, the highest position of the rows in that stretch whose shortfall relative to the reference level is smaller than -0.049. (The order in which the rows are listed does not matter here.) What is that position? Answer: 158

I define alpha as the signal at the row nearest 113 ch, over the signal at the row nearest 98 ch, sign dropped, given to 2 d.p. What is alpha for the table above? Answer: 1.12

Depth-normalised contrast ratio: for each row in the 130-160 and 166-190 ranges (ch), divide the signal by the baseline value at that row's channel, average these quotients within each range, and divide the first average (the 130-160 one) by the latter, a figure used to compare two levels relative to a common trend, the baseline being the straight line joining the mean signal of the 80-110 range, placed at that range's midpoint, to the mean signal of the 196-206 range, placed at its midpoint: 0.91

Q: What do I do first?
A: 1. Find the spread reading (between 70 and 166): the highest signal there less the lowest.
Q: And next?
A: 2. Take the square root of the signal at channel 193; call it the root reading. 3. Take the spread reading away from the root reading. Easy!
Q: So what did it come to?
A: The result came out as -48.4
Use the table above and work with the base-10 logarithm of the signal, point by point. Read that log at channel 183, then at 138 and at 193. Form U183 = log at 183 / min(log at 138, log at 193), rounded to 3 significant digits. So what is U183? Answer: 1.02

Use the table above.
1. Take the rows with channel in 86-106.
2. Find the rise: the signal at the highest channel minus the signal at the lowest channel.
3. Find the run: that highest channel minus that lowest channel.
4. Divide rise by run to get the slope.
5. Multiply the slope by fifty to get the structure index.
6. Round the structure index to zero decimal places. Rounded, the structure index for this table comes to 88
